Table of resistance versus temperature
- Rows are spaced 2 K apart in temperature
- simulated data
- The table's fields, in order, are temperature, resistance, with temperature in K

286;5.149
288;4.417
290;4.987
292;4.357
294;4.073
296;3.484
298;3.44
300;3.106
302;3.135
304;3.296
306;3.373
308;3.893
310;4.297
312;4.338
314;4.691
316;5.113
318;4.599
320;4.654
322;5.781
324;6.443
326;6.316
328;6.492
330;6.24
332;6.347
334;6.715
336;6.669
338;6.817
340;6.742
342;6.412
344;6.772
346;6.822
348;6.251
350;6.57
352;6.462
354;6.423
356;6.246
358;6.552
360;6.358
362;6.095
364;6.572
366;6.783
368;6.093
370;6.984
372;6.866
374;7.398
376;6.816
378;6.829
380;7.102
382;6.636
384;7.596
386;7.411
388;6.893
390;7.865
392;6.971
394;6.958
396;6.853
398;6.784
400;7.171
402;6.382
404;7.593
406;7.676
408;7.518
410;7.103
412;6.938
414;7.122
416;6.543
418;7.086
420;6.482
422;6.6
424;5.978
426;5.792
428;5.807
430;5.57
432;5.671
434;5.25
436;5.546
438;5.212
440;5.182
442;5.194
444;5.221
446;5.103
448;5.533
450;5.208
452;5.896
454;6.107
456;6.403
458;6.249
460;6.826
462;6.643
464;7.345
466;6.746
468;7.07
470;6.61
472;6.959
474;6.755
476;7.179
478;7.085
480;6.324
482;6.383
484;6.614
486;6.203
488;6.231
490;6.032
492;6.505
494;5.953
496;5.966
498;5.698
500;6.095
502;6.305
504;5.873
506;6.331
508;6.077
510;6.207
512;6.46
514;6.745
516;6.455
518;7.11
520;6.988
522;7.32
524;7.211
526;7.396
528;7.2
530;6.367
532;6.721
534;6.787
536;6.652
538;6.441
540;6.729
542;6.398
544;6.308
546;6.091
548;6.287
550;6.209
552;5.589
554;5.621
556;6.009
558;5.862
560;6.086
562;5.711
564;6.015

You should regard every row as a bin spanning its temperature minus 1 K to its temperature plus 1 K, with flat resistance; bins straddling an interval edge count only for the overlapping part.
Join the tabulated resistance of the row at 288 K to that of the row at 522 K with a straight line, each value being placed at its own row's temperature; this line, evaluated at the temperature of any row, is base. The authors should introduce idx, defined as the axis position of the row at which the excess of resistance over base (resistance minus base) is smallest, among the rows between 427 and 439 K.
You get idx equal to 438 K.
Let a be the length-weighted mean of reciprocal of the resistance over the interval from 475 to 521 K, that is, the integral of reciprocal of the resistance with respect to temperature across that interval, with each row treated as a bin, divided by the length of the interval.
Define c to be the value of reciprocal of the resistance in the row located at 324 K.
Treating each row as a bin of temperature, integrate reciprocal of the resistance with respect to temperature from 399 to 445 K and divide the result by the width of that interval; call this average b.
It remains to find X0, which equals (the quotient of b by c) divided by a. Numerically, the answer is 6.6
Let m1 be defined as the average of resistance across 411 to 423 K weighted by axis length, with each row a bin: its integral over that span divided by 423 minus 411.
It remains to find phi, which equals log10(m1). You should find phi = 0.832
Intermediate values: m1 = 6.8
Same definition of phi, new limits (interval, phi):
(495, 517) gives 0.792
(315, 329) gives 0.750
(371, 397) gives 0.851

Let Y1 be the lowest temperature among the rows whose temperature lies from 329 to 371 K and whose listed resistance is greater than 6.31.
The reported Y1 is 332 K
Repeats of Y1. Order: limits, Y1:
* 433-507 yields 456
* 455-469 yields 456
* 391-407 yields 392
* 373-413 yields 374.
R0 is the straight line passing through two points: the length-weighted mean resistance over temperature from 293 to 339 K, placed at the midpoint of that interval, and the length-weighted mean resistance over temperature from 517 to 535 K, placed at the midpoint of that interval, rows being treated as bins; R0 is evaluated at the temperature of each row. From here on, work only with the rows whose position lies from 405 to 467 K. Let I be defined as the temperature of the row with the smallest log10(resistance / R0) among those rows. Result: 446 K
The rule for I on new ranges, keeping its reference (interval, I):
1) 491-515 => 498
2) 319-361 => 320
